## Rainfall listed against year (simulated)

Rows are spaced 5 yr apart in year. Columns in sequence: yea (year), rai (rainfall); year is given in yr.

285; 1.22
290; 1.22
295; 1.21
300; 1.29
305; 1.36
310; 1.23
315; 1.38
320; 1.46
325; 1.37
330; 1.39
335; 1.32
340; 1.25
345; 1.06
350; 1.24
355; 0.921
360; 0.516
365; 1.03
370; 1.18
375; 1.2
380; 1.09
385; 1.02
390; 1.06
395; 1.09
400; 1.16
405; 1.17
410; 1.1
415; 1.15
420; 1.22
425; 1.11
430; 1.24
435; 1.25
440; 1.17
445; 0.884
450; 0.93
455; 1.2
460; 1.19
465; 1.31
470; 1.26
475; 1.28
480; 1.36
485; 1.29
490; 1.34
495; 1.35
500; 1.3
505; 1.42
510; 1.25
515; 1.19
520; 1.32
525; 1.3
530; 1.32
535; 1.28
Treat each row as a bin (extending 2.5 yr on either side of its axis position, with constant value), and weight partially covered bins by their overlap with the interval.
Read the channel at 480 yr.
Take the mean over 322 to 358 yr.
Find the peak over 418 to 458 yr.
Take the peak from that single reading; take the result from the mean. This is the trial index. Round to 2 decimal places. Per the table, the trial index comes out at 1.11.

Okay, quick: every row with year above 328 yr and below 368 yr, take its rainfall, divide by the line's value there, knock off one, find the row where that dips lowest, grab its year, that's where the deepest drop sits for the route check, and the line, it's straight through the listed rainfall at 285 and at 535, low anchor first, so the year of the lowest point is 360 yr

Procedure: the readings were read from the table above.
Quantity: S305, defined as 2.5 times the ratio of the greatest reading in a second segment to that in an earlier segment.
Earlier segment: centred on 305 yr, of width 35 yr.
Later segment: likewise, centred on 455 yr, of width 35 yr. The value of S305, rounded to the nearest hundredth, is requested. 2.24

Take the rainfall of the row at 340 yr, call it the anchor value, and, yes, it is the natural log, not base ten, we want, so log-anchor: 0.22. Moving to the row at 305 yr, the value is 0.31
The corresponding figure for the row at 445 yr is -0.12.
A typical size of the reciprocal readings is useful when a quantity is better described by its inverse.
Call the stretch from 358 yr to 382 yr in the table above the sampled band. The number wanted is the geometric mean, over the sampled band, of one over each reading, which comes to 1.040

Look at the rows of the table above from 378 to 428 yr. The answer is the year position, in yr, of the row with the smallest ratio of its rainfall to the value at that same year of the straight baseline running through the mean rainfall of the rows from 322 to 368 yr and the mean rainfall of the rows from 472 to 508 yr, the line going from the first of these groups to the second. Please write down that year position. 385 yr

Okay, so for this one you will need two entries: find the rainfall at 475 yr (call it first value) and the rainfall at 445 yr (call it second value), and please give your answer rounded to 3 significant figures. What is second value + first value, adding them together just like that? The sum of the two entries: 2.16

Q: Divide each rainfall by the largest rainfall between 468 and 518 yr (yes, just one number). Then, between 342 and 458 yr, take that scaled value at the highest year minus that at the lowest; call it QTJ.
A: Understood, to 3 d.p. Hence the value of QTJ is 0.099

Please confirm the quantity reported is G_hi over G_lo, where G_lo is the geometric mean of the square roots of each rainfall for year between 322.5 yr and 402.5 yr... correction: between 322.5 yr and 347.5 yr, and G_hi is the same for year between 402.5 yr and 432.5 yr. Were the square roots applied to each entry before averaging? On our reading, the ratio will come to 0.96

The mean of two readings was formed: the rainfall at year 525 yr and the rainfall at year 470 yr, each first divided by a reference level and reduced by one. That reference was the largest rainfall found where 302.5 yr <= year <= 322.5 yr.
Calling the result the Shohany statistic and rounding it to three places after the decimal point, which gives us -0.123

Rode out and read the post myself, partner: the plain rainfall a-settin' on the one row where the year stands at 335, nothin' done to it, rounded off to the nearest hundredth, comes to 1.32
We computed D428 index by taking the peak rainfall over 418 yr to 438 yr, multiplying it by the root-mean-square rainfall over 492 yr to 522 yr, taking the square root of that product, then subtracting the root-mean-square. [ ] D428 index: -0.03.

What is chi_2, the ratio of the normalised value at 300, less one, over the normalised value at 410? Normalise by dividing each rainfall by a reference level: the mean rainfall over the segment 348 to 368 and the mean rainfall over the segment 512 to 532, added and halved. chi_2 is 0.17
